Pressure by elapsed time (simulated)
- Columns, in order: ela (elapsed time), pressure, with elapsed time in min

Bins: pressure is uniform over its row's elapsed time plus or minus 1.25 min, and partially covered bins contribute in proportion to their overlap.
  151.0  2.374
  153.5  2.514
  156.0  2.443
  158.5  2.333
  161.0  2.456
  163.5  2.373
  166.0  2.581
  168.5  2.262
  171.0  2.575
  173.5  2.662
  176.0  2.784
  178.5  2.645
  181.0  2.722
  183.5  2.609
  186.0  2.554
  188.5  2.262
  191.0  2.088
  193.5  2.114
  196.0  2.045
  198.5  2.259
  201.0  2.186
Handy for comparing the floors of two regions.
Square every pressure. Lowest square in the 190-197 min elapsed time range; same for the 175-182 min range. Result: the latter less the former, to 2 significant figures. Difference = 2.8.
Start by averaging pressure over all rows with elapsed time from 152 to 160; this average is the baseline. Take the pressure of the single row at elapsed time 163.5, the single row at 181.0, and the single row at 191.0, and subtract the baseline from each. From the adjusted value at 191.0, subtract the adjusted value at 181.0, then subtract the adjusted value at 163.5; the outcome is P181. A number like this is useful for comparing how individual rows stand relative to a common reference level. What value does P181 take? -0.58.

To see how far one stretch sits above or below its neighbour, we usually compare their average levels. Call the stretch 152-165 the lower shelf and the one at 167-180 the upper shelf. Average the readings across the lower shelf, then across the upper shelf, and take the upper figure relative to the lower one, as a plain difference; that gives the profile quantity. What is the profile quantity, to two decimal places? 0.16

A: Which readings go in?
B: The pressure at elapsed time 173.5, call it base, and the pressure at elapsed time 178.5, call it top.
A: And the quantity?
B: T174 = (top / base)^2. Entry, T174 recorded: 0.99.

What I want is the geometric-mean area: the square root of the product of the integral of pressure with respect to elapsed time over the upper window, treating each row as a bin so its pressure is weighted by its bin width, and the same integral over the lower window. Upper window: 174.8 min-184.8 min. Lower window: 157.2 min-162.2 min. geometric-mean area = 17.9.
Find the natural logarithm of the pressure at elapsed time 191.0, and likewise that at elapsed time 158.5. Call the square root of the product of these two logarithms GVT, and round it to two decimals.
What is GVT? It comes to 0.79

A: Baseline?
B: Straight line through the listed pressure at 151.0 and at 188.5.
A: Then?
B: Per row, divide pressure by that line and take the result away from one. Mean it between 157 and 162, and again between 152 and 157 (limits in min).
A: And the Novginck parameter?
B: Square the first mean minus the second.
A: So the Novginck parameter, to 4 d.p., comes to 0.0008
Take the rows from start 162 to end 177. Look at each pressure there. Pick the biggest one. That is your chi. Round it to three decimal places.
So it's 2.784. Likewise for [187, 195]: 2.262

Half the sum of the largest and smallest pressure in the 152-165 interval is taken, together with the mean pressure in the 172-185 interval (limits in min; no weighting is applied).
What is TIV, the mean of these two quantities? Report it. 2.55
